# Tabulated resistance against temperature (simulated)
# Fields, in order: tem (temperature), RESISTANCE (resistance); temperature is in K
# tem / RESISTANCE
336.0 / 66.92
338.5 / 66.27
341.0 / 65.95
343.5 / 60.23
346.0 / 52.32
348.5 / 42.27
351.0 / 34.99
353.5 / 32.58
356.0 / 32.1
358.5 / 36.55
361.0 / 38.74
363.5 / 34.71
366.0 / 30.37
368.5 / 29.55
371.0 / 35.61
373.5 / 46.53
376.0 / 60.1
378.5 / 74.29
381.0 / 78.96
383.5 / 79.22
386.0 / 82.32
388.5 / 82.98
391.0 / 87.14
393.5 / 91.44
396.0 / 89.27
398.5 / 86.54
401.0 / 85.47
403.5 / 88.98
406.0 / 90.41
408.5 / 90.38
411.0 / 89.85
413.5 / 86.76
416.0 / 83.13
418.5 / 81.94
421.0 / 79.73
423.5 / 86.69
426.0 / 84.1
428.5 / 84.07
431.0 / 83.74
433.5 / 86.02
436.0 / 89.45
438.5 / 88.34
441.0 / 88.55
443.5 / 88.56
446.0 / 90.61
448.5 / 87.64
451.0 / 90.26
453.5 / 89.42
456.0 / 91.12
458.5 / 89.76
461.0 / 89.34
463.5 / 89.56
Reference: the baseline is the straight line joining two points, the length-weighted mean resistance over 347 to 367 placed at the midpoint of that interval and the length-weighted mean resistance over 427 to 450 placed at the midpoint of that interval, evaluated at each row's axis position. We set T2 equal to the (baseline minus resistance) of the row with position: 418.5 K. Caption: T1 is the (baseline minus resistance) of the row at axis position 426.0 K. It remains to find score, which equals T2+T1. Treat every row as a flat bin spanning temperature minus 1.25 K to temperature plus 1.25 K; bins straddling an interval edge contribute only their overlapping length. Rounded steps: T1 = -5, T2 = -7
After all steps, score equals -12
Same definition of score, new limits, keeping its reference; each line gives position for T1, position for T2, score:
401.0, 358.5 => -22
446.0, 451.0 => 7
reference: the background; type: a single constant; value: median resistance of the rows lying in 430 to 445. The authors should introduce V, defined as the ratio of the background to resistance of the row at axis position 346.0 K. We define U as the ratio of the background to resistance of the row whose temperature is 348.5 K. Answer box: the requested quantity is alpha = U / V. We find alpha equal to 1.24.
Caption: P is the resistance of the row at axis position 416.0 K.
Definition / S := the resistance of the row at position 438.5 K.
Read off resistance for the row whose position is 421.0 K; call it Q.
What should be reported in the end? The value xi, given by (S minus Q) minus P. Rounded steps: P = 83.13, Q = 79.73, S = 88.34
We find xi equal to -75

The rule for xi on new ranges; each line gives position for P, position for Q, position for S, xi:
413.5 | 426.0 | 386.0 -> -89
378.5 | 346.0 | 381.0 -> -48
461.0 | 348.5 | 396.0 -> -42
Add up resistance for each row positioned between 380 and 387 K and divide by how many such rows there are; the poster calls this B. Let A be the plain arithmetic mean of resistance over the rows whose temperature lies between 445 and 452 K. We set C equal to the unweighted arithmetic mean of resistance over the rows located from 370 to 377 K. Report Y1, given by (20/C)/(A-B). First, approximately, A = 90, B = 80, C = 47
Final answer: 0.045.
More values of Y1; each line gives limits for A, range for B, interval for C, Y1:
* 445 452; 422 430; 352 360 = 0.130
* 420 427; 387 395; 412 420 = -0.065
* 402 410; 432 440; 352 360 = 0.298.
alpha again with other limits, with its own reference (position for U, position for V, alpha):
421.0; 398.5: 1.09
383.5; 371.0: 0.45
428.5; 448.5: 1.04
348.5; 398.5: 2.05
